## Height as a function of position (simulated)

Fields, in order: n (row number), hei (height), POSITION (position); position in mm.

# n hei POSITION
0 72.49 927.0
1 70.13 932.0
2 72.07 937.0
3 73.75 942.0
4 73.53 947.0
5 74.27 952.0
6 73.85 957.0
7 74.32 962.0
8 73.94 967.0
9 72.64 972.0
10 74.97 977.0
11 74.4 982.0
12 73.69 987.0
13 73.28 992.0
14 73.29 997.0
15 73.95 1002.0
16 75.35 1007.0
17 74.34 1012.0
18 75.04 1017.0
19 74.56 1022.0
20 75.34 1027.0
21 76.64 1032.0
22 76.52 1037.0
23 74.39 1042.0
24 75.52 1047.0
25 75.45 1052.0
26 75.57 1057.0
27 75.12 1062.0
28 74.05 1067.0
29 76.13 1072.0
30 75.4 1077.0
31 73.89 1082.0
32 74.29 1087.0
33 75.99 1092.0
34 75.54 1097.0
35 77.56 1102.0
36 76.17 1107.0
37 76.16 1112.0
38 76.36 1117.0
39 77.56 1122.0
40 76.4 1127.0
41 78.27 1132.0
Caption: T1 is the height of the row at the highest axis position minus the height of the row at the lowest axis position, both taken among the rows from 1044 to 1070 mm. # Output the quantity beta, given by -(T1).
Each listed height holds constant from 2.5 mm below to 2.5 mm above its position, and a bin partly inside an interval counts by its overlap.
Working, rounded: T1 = -1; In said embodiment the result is 1.5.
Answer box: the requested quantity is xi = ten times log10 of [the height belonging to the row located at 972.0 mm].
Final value 18.6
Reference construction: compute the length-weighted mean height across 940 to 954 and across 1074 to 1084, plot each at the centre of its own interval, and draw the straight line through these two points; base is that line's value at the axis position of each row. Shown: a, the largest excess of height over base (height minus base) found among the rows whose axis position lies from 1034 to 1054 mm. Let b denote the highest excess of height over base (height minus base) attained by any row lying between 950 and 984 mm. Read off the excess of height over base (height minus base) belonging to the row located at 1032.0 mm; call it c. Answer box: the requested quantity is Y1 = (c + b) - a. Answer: 1.1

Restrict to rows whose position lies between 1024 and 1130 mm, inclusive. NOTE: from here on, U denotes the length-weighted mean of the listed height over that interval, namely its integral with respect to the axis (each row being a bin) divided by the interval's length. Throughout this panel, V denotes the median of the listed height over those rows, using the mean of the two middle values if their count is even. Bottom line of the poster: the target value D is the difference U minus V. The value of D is 0.15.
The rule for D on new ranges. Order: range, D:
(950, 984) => -0.22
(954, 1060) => 0.22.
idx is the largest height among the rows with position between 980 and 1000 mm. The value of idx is 74.4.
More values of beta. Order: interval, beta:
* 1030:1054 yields 1.2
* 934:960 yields -1.8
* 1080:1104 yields -3.7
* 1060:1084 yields 1.2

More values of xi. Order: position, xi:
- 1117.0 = 18.8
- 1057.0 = 18.8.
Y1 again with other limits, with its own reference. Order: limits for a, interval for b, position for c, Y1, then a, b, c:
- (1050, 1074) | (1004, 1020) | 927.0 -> -1.5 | 1.4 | 1.1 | -1.2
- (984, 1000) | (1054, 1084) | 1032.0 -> 4.1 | -0.4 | 1.4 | 2.2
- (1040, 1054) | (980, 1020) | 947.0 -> -0.2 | 1.0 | 1.1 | -0.3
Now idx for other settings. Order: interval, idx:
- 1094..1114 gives 77.56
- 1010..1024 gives 75.04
